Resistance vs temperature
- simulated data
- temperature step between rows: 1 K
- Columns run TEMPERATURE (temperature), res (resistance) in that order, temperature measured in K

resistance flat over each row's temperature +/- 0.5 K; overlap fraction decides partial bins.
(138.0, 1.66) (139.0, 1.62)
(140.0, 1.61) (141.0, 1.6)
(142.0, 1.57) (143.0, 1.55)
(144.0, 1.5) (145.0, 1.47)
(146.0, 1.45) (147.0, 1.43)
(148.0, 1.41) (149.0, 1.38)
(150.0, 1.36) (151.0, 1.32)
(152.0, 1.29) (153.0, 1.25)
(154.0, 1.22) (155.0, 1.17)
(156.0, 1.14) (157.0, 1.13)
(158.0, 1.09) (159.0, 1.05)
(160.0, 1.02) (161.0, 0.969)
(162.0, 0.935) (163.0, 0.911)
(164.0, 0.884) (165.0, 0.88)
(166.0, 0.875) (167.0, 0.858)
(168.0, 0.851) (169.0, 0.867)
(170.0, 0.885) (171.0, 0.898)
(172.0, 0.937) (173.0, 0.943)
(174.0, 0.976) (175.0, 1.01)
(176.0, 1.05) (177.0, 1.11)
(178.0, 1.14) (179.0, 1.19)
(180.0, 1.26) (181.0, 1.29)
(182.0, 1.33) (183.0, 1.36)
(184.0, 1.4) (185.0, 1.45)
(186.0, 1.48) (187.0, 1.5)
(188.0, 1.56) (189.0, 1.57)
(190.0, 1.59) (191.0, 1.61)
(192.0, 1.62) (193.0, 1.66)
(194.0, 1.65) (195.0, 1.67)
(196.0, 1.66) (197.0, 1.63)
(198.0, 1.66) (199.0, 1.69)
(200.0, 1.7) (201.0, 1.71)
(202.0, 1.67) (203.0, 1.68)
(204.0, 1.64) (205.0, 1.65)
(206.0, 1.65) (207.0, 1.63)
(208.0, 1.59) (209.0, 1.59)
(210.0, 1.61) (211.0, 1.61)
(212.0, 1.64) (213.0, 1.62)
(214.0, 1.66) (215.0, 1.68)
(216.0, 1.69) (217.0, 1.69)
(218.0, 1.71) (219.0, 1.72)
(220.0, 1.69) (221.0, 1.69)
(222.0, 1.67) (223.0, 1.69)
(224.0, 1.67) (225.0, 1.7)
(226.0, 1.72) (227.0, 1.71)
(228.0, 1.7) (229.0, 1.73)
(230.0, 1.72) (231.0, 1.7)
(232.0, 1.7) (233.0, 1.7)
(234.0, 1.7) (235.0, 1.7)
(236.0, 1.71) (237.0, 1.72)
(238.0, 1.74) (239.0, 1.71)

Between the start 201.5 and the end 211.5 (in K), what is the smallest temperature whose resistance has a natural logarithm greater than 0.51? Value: 202.0 K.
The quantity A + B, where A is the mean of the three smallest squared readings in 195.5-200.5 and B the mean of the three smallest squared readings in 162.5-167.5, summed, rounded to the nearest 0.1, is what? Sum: 3.5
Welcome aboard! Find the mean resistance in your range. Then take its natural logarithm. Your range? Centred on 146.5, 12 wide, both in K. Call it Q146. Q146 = 0.37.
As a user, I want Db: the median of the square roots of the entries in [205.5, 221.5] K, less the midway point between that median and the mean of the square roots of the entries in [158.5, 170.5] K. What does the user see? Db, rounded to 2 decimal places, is 0.17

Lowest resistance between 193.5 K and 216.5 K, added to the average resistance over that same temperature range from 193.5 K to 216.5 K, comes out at 3.2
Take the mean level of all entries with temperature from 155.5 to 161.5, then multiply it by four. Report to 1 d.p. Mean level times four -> 4.3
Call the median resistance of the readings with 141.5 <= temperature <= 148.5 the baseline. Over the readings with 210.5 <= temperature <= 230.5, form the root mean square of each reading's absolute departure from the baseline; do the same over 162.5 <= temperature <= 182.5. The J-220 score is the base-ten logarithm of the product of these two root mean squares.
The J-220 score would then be -1.0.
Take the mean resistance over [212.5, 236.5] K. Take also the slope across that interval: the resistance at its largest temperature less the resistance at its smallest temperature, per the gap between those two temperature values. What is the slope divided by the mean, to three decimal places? 0.002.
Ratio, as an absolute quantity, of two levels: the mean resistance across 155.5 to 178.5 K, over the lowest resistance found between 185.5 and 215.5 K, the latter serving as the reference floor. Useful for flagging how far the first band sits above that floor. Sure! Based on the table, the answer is 0.66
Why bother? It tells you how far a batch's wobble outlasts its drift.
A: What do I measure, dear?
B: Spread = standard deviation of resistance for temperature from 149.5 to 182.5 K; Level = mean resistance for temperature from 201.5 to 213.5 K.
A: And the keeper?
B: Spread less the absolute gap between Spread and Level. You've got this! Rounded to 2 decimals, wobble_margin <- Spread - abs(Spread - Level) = -1.31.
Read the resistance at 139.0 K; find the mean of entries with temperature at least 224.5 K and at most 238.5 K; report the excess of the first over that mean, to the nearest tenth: -0.1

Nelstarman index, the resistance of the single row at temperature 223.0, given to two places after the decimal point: 1.69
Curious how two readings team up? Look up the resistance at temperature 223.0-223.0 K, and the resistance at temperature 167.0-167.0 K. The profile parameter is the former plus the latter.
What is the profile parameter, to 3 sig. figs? 2.55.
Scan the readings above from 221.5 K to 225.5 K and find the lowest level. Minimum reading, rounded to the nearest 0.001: 1.670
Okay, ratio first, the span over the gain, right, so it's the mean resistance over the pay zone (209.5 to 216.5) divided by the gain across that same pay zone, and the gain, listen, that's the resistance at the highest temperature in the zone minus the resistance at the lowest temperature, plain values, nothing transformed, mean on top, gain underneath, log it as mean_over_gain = 21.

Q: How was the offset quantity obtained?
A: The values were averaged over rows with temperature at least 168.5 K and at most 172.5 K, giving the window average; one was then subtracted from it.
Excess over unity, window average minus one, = -0.10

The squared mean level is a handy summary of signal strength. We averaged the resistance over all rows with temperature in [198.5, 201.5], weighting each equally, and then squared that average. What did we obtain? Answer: 2.9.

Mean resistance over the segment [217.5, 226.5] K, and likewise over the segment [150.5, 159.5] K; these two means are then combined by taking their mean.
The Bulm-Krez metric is 1.44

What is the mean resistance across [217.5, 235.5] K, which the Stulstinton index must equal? 1.70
